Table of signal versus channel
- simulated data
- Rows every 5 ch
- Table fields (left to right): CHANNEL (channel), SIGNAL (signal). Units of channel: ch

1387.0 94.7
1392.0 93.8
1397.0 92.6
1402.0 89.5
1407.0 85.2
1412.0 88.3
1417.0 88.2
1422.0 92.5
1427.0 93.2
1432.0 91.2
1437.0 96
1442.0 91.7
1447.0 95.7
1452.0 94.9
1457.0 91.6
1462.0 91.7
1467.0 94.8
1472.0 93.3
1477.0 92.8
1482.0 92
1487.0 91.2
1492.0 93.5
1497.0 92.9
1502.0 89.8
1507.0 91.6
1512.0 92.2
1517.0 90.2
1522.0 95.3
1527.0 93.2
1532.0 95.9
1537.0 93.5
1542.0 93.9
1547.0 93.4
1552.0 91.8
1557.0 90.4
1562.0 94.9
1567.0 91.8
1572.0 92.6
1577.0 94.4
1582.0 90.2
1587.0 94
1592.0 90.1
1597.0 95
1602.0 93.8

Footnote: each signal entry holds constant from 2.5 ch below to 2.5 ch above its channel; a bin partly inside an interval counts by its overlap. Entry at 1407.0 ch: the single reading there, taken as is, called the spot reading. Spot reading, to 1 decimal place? 85.2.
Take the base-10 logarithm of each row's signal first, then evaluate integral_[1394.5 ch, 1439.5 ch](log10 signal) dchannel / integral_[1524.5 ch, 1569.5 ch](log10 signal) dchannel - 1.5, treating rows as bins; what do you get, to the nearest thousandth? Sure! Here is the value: -0.506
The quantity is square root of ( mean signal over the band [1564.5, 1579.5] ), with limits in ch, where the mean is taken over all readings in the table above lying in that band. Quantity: 9.64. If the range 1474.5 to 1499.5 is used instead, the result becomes 9.62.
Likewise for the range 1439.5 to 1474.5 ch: 9.66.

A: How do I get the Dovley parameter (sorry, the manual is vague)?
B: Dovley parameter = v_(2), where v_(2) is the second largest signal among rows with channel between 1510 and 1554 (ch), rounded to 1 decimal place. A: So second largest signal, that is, 95.3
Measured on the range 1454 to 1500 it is 93.5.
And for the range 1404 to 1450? 95.7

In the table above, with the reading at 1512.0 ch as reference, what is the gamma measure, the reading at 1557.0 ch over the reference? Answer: 0.98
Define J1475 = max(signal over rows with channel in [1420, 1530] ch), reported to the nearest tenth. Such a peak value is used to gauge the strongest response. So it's 96.0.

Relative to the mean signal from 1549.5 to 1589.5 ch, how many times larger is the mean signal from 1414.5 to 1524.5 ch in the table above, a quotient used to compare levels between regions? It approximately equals 1.00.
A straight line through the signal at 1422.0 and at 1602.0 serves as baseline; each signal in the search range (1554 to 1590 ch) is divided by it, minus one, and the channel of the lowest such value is 1582.0 ch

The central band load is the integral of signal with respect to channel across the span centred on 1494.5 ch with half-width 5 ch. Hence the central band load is 932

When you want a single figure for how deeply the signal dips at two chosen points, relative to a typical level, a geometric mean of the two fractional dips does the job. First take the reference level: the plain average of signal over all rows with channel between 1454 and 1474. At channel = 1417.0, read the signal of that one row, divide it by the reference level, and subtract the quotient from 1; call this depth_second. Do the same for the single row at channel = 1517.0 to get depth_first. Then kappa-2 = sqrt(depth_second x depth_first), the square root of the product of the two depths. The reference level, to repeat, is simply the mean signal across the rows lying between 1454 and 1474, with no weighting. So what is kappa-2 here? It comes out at 0.038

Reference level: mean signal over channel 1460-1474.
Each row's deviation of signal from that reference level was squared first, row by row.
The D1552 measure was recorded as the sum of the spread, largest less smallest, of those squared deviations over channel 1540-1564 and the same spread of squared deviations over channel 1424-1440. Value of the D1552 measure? 16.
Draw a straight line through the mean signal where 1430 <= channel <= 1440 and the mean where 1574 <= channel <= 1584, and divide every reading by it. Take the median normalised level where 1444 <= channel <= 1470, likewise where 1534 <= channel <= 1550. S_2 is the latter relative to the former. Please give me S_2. 0.99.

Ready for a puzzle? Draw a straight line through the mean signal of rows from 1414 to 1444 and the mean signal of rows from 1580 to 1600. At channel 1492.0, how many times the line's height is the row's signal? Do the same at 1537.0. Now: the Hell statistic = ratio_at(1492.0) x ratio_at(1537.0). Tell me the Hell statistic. 1.03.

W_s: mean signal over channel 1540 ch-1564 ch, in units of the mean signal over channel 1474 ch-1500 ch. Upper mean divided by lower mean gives 1.00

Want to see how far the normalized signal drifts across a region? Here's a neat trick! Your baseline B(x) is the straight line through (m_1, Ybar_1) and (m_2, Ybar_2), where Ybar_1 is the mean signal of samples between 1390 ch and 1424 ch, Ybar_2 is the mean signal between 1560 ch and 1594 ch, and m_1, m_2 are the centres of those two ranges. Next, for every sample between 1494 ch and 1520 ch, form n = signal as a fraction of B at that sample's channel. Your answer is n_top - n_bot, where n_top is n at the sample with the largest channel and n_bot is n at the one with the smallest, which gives -0.033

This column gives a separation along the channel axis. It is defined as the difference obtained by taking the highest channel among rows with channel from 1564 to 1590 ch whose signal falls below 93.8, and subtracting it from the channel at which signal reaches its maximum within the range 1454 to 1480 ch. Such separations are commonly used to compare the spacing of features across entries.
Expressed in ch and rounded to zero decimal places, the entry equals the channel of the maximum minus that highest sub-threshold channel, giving -115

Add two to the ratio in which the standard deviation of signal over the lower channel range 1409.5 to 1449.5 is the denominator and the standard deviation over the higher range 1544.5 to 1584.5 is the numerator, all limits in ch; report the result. 2.59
